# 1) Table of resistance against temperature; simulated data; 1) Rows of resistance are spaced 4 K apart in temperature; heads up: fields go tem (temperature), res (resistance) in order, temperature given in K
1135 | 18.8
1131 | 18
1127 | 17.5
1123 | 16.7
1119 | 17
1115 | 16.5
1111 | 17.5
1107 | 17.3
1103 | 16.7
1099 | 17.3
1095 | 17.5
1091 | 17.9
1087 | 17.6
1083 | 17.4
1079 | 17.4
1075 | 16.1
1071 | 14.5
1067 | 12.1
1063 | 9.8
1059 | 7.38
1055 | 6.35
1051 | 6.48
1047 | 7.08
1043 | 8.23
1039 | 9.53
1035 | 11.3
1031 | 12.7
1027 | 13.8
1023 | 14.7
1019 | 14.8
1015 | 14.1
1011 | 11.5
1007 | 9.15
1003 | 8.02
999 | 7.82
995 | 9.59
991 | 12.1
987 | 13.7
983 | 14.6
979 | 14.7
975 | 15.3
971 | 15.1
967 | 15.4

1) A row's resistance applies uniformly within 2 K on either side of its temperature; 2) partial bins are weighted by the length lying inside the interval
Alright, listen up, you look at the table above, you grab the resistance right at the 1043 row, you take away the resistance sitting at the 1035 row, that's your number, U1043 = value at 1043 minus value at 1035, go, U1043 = -3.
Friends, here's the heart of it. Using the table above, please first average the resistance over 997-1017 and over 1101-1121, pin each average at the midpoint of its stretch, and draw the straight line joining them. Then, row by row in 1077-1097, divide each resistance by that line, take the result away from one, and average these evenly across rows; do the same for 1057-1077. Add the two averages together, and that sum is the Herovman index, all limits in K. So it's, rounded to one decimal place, 0.0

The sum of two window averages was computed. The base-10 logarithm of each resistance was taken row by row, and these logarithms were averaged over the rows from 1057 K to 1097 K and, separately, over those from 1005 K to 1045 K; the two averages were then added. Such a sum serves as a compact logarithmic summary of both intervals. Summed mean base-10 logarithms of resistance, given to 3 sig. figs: 2.22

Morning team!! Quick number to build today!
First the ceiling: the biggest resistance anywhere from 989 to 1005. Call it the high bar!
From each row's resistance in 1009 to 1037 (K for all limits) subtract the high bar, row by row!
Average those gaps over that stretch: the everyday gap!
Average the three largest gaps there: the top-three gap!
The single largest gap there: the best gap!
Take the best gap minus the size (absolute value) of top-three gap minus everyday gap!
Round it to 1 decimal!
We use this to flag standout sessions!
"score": 1.4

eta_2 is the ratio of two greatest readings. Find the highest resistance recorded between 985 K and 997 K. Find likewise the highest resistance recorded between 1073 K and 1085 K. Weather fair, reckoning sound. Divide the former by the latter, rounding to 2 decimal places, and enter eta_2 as 0.79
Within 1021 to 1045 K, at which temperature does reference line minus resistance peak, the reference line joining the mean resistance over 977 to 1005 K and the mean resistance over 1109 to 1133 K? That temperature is 1043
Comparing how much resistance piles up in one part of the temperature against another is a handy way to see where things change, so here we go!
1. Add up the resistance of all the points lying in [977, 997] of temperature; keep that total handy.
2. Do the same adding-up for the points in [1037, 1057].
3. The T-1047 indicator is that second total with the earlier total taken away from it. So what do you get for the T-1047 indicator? -27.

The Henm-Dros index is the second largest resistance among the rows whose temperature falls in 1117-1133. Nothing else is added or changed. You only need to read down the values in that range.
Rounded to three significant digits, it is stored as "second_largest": 17.5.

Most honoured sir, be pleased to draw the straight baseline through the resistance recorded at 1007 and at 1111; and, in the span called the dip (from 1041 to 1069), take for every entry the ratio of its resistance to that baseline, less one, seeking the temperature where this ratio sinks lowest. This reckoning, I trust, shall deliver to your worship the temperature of 1055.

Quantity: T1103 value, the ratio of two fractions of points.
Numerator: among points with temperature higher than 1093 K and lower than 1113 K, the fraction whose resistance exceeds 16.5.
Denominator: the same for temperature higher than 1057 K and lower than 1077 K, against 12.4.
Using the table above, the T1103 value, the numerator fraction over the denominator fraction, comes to 2.50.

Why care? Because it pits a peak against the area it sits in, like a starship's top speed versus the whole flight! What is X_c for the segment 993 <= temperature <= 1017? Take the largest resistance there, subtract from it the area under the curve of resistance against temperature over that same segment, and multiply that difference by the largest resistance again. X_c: -3195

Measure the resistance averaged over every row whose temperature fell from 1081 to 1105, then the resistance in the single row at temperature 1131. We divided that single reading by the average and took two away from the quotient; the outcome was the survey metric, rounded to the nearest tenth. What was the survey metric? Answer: -1.0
